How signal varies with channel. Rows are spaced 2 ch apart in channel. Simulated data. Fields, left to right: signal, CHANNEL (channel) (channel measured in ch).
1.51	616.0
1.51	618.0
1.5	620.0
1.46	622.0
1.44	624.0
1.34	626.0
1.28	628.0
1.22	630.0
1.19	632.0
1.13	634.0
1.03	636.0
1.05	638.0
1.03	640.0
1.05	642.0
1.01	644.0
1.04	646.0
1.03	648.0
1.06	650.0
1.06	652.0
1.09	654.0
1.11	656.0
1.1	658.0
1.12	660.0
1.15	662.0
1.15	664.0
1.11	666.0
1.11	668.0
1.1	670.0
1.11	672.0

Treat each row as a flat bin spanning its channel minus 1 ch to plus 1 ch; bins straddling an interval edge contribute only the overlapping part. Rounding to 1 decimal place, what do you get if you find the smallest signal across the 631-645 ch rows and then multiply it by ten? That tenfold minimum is 10.1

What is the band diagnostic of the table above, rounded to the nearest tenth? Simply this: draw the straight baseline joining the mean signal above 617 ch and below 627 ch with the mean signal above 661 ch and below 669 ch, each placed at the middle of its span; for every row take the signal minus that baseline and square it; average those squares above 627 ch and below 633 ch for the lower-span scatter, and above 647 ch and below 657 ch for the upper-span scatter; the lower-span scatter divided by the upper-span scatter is 1.0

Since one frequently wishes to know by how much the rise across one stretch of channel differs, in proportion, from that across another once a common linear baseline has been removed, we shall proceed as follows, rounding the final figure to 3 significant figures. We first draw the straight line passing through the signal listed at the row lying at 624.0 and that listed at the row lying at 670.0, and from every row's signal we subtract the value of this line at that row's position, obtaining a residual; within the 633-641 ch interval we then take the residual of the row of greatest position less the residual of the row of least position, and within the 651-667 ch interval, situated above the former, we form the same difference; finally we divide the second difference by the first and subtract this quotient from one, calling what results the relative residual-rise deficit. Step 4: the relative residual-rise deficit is 3.76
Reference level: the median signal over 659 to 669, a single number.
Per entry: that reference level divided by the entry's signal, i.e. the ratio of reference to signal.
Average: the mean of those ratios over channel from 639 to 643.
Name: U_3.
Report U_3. 1.08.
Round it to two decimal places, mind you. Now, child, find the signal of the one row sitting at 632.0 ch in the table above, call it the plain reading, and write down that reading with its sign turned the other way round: -1.19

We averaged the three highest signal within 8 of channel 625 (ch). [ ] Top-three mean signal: 1.49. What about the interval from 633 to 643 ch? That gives 1.08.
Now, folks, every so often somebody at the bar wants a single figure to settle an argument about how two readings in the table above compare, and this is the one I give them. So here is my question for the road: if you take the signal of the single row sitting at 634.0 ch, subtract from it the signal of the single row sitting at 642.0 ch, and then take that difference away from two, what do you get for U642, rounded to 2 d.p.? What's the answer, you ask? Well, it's 1.92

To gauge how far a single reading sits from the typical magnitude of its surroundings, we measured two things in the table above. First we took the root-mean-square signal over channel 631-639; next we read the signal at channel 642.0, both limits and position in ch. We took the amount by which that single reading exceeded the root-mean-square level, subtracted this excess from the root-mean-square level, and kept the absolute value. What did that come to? 1.15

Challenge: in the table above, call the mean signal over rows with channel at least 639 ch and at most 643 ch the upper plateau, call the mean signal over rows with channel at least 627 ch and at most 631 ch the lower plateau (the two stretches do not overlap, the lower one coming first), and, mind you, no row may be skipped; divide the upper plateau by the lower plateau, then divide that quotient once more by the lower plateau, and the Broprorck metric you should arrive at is 0.67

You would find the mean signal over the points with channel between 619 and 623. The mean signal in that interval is 1.48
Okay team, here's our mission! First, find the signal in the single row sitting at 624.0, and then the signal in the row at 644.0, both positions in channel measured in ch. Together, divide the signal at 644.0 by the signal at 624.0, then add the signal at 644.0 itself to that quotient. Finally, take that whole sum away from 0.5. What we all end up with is -1.21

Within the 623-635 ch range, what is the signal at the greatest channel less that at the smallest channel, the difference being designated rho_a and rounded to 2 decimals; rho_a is -0.31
